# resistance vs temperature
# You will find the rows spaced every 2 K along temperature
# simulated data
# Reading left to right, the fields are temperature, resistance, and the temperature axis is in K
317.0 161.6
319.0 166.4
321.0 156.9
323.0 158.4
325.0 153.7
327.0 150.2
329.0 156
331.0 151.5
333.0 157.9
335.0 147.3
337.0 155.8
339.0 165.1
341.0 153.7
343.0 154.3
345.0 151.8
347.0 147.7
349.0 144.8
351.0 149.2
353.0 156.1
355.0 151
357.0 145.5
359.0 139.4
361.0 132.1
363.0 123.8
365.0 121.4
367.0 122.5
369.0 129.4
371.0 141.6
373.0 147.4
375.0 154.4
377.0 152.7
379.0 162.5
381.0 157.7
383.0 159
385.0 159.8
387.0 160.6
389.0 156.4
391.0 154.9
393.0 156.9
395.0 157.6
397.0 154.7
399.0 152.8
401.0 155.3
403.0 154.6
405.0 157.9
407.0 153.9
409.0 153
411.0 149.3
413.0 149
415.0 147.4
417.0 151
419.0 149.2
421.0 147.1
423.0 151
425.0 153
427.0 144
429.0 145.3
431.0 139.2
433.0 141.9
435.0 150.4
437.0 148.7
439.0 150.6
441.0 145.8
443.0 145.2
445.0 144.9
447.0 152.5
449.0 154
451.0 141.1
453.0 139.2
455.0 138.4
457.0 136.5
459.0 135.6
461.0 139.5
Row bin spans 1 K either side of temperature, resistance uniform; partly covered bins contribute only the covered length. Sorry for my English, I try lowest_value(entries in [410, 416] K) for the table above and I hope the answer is 147.4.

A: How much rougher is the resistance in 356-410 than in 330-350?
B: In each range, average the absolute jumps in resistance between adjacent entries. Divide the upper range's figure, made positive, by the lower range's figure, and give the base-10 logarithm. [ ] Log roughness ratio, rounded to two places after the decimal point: -0.21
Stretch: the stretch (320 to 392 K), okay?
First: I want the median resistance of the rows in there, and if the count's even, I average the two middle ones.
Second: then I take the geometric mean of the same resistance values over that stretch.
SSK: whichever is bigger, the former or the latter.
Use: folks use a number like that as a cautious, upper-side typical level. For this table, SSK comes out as 153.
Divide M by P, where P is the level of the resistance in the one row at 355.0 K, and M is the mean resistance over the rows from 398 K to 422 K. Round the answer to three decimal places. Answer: 1.005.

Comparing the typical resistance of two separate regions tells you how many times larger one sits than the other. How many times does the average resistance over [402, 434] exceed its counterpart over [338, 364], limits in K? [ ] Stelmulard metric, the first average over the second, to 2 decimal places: 1.01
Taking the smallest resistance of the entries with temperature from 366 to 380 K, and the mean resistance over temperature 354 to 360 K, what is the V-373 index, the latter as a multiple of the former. 1.19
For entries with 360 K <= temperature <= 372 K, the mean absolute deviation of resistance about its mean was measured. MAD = 5.9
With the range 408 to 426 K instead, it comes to 1.8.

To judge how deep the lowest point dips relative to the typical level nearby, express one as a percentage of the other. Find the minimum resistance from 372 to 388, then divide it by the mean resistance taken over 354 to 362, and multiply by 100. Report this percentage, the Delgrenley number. 104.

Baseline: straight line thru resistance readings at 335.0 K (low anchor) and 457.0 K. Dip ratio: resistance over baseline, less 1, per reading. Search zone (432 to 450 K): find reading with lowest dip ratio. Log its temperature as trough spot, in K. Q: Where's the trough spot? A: 433.0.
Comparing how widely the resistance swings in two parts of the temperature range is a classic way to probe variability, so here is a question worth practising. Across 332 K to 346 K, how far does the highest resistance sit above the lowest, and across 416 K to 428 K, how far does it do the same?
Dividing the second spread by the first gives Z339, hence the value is 0.5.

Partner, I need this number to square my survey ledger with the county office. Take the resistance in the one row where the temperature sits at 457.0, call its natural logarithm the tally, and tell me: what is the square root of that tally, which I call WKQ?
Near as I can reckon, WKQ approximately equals 2.22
